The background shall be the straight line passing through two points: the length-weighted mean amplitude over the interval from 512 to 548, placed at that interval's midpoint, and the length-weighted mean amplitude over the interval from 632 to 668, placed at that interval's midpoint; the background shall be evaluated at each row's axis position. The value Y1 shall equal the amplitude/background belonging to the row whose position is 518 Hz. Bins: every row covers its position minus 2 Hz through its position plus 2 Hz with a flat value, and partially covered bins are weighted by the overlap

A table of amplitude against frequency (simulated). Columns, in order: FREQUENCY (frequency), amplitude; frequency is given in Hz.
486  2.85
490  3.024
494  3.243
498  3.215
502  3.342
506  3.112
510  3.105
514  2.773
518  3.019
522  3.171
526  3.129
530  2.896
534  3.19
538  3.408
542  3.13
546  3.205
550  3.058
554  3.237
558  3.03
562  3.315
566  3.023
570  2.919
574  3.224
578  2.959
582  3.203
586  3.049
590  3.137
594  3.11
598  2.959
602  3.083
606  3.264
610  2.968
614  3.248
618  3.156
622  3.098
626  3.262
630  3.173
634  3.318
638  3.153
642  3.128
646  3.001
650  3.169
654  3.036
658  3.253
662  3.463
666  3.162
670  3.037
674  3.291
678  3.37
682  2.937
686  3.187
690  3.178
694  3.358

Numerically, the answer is 0.98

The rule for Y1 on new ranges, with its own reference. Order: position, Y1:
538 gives 1.10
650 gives 0.99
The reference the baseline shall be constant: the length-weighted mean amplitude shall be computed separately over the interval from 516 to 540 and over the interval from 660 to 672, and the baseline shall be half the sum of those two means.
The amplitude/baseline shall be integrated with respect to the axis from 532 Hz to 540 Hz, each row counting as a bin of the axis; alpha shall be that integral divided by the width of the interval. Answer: 1.04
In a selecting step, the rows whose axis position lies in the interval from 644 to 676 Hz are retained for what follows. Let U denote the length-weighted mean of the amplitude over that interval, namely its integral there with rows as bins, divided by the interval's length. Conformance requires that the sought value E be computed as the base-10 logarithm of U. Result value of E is 0.5019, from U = 3.18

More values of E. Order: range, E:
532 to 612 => 0.4946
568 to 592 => 0.4888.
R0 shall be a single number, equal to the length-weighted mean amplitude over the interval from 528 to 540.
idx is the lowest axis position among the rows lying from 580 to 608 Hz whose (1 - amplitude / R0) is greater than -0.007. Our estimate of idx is 586 Hz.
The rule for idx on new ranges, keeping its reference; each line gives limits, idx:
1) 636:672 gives 638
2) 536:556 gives 542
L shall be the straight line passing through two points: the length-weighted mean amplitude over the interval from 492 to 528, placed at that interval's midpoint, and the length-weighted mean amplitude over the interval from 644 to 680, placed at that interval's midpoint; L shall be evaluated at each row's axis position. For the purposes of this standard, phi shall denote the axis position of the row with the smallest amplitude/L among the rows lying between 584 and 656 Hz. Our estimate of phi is 598 Hz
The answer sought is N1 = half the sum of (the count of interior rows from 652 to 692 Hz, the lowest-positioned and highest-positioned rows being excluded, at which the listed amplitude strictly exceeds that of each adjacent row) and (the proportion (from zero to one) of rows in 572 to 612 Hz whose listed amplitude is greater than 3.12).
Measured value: 1.70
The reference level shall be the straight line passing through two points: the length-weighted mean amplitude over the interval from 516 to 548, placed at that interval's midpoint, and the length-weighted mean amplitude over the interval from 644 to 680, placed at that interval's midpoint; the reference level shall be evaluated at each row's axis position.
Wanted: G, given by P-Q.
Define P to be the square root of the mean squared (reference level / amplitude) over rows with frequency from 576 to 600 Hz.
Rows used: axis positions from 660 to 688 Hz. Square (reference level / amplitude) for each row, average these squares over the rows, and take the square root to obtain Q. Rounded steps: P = 1.033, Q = 1.00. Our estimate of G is 0.030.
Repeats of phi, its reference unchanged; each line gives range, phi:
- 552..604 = 570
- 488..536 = 514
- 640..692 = 682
